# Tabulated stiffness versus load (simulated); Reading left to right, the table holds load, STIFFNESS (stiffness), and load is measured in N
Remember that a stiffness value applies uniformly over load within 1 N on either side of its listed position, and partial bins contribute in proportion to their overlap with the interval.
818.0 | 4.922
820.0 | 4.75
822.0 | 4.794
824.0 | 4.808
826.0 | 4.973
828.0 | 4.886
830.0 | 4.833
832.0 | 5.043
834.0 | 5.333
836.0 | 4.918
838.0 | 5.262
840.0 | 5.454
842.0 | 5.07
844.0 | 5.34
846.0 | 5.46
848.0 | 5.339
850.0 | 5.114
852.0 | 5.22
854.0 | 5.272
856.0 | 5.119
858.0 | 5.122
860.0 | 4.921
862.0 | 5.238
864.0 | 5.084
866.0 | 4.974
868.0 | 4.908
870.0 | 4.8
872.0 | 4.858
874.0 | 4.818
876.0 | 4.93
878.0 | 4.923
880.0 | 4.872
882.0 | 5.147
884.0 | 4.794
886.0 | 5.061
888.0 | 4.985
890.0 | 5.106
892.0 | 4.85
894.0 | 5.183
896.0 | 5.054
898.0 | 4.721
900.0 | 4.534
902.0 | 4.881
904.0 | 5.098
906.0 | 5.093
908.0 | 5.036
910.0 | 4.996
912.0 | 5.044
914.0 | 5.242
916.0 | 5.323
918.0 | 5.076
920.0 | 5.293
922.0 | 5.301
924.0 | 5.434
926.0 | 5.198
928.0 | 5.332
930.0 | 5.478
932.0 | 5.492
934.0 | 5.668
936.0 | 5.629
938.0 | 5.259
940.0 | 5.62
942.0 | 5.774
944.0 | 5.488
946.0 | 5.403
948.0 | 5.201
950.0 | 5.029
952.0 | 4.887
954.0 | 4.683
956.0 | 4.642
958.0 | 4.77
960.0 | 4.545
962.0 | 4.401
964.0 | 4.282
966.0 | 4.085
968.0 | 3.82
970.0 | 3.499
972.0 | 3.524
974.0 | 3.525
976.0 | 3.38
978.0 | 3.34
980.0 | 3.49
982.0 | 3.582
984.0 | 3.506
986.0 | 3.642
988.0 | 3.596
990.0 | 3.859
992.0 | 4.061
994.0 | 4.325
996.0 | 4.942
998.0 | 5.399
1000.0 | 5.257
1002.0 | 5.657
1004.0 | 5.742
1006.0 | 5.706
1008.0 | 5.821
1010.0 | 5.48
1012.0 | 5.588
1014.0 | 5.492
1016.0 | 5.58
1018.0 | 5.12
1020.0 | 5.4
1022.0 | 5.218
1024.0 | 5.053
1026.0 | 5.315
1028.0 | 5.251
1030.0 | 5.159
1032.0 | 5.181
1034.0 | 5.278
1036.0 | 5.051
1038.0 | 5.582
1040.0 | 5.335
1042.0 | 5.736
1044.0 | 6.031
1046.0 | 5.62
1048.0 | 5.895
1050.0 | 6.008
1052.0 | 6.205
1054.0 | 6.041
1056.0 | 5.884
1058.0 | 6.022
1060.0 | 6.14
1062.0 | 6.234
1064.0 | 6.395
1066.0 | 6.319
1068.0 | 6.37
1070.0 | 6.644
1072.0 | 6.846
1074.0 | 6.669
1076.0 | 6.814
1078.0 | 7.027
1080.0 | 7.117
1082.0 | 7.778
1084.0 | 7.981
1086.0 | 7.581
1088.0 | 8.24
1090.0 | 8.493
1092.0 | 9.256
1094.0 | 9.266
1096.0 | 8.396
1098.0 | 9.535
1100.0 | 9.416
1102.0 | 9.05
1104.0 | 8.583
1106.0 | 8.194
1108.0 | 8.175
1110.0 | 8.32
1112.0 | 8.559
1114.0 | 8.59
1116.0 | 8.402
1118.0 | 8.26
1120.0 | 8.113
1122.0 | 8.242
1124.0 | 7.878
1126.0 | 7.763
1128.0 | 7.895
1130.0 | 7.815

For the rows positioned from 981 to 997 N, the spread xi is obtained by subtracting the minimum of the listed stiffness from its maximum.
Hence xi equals 1.4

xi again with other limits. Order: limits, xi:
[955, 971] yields 1.3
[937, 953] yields 0.9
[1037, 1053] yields 0.9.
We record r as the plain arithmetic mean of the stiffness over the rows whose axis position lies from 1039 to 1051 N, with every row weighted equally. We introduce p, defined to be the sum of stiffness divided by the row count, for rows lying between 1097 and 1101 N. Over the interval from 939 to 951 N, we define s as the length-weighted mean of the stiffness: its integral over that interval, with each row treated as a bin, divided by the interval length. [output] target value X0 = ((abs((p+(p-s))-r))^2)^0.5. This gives 7.8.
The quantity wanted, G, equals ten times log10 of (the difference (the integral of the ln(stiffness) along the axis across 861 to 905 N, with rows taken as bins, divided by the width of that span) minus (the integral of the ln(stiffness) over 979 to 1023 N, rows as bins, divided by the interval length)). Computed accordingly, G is -14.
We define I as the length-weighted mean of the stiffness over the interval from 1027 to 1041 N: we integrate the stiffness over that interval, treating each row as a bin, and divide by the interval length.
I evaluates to 5.3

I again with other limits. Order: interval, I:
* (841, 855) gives 5.3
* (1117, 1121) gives 8.2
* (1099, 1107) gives 8.8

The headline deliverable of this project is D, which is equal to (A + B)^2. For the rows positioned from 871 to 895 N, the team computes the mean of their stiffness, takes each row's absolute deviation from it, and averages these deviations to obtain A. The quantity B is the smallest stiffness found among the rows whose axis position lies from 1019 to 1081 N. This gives 27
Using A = 0.1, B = 5.051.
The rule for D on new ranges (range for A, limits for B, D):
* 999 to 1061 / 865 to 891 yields 26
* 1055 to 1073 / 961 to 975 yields 14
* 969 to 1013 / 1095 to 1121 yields 81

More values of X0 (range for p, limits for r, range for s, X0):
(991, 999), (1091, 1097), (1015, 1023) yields 4.9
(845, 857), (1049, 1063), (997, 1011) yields 1.1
